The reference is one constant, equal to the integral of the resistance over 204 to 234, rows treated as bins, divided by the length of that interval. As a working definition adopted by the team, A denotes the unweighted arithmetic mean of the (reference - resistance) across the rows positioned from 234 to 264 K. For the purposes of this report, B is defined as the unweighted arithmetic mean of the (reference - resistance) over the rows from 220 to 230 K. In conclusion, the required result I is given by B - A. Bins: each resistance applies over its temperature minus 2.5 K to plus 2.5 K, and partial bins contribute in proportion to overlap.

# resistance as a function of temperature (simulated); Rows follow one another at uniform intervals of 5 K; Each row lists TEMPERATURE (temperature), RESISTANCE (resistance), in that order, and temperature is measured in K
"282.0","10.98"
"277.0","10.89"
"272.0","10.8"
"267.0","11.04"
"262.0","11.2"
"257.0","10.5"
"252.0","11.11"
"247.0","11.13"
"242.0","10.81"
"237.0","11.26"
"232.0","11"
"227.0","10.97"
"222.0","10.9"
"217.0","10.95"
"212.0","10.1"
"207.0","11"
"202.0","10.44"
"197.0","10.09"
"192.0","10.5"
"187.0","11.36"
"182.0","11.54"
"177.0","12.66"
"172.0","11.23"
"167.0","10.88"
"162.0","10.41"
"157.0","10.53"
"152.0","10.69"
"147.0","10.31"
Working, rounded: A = -0.19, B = -0.124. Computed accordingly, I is 0.1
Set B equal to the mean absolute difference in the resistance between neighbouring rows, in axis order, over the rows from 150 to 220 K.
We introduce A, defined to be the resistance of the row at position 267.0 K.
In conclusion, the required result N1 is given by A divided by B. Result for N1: 18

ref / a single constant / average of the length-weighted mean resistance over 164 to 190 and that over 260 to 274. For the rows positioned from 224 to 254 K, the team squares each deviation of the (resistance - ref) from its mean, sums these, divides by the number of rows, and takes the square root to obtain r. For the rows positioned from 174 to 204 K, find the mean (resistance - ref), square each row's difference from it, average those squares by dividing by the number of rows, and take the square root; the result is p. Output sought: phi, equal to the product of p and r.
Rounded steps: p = 0.9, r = 0.14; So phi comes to 0.123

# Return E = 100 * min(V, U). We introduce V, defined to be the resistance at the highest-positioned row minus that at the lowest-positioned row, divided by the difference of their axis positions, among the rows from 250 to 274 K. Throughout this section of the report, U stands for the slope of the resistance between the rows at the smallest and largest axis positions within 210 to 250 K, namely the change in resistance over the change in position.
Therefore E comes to -2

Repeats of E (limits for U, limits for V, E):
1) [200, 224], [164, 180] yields 2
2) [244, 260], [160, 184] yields -6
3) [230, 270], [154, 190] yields 0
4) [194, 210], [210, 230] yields 6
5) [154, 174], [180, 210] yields -2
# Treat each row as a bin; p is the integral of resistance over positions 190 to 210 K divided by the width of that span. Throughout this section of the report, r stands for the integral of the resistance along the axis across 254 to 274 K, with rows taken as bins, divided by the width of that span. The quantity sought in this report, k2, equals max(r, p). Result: 10.9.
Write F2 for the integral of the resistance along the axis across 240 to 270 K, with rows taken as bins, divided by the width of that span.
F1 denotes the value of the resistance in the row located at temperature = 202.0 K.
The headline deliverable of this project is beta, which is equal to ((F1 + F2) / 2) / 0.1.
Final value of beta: 107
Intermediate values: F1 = 10.44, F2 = 11.0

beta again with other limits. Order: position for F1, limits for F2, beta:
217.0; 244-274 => 110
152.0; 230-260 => 108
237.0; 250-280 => 111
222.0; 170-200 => 111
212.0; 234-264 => 105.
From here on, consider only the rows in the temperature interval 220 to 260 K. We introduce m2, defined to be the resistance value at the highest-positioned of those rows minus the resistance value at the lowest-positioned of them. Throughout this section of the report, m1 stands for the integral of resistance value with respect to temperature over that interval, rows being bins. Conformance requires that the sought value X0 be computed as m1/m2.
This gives -1096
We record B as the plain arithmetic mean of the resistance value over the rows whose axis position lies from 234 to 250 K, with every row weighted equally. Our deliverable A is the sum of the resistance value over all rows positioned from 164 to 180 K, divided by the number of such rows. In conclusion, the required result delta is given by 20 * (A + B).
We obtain 453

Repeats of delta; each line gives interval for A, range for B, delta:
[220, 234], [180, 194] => 442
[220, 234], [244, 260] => 437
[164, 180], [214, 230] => 451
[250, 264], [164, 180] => 451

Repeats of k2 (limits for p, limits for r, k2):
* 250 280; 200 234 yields 10.9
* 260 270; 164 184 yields 11.5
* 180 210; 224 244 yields 11.0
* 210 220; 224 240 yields 11.1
